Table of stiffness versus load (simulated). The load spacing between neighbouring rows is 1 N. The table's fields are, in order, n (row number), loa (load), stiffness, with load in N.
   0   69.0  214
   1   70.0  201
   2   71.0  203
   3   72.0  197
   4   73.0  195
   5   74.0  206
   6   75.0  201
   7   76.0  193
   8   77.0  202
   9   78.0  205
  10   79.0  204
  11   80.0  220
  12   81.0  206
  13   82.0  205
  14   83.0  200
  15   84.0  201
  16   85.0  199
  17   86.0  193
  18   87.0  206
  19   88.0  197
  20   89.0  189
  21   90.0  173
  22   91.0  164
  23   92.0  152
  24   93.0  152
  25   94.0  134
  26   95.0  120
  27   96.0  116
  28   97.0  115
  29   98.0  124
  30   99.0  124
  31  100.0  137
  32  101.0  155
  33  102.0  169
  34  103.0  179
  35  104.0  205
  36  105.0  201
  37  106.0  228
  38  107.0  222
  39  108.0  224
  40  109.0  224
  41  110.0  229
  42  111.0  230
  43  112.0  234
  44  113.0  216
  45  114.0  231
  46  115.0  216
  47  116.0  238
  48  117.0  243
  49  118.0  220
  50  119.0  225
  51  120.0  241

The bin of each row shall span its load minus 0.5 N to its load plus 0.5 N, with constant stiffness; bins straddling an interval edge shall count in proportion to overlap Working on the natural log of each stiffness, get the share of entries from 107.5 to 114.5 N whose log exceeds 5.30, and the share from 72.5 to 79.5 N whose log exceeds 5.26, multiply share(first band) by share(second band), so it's 1.0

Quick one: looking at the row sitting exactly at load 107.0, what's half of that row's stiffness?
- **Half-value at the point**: 111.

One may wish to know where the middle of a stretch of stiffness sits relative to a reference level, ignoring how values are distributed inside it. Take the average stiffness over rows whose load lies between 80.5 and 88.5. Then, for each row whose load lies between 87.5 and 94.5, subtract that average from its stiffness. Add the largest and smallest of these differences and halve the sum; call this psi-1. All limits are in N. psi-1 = -35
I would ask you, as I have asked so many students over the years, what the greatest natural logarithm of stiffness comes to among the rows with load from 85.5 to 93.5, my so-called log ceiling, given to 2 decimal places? 5.33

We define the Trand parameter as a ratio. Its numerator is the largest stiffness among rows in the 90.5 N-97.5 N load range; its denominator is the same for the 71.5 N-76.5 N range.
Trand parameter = 0.8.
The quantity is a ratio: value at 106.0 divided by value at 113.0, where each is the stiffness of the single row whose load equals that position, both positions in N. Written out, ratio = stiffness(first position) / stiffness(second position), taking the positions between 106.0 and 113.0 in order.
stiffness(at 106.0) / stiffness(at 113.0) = 1.06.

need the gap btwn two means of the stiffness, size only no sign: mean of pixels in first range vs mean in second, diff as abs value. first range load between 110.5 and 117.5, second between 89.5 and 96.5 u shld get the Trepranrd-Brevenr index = 85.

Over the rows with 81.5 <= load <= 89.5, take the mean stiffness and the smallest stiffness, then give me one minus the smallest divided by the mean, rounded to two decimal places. 0.05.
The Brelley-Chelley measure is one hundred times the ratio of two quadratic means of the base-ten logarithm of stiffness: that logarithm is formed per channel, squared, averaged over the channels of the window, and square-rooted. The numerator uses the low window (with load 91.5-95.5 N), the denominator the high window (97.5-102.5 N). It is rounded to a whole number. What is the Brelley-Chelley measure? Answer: 100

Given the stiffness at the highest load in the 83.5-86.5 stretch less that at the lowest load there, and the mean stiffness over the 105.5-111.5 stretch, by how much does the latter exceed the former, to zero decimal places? 234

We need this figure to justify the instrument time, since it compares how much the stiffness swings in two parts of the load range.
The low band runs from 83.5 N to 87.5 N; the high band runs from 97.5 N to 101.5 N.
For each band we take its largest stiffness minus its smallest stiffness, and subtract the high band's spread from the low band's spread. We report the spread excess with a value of -18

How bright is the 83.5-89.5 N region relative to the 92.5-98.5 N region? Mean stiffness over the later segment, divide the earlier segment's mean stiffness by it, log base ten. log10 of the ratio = 0.19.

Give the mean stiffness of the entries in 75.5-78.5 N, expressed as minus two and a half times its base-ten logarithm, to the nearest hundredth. -5.75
